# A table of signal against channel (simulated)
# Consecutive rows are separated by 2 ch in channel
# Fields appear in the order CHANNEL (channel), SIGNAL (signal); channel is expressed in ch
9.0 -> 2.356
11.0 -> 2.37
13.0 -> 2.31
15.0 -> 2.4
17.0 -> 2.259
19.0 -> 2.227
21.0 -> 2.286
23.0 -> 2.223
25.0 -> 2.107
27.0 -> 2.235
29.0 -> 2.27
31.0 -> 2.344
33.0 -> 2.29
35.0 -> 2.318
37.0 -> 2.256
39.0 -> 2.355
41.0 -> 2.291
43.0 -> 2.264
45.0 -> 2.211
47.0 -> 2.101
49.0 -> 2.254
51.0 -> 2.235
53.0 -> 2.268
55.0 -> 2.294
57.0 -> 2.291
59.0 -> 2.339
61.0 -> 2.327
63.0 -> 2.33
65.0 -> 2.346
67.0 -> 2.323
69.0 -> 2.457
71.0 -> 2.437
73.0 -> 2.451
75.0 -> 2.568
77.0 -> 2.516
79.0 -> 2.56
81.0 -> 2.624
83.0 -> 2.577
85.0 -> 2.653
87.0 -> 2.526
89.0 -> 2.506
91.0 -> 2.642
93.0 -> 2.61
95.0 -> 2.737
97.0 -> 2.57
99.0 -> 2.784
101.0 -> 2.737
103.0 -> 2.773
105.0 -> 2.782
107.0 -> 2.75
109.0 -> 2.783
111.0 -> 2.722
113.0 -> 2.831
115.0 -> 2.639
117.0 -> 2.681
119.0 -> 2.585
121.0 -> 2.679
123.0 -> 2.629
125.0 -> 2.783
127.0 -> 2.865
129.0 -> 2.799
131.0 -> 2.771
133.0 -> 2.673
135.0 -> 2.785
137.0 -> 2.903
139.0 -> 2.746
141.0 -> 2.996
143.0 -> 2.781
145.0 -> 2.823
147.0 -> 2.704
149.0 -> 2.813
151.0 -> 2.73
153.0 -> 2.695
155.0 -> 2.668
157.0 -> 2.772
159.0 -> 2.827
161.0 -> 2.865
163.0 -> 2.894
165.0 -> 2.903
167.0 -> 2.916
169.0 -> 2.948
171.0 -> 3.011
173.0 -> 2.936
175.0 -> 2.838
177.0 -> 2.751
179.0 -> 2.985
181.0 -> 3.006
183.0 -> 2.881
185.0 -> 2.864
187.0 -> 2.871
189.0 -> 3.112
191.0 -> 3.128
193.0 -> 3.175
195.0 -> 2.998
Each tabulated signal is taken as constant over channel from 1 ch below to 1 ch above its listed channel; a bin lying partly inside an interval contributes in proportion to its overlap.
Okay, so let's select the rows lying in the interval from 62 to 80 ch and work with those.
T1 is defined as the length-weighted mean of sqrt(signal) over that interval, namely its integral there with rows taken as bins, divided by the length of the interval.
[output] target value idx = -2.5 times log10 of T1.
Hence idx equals -0.48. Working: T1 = 1.56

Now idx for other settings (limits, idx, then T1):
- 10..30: -0.44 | 1.51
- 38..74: -0.45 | 1.52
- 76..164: -0.54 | 1.65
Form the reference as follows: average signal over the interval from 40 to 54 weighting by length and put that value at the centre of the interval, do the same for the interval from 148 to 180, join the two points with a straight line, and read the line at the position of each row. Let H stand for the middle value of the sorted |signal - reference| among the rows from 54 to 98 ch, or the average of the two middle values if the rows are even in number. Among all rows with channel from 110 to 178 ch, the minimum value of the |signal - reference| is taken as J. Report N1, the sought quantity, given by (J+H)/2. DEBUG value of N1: 0.043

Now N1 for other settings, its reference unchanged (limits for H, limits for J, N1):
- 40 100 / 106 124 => 0.042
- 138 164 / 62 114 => 0.031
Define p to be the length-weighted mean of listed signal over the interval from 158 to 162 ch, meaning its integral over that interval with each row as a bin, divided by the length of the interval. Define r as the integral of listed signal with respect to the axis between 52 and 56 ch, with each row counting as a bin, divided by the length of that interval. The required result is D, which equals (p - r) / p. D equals 0.20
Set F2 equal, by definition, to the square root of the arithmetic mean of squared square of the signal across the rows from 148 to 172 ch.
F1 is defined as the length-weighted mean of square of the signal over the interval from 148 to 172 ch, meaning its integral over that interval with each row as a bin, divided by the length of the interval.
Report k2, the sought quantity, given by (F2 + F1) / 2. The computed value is 8.1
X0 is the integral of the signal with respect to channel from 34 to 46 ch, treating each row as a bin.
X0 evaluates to 27.4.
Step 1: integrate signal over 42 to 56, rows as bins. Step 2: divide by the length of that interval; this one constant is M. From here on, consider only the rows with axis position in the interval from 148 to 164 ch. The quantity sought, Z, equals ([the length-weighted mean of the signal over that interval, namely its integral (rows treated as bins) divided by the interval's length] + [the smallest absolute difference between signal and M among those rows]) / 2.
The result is 1.61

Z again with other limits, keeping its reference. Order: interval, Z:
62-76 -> 1.25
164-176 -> 1.77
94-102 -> 1.52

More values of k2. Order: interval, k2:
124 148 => 7.9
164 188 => 8.5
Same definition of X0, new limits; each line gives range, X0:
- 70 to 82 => 30.3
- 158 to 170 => 34.7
